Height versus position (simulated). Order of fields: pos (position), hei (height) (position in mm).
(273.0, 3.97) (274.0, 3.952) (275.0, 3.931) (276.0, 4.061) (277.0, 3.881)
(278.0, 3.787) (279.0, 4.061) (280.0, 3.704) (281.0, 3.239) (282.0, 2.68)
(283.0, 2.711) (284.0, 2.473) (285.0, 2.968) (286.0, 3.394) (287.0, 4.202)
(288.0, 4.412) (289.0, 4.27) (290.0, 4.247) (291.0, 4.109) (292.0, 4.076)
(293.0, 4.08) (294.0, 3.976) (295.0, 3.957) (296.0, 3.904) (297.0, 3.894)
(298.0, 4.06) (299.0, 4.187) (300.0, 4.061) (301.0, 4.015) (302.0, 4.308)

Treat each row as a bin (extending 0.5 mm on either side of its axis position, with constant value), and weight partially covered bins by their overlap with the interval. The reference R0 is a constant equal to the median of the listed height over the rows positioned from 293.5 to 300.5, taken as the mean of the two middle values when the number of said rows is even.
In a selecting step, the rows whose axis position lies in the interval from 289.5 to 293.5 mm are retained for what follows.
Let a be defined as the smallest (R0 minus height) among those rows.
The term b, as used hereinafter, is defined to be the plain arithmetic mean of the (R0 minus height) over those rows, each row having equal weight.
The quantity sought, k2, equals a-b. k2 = -0.12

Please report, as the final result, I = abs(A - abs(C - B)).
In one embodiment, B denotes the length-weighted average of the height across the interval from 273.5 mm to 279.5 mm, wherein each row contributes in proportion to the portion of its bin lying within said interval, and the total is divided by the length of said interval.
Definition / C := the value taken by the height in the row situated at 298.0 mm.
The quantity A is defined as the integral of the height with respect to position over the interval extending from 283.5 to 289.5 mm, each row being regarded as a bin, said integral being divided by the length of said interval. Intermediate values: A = 3.62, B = 3.95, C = 4.06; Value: 3.5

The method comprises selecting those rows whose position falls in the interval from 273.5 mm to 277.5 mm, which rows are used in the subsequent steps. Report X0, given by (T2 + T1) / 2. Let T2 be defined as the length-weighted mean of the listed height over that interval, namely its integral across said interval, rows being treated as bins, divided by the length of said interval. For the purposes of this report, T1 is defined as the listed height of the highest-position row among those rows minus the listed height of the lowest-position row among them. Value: 1.94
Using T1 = -0.1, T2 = 4.0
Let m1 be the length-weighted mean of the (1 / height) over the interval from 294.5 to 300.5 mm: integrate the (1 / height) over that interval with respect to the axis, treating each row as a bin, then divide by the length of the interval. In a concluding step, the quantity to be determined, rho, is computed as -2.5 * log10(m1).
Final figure 1.51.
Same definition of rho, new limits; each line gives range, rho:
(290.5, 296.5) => 1.51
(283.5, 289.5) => 1.35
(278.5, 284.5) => 1.21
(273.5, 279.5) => 1.49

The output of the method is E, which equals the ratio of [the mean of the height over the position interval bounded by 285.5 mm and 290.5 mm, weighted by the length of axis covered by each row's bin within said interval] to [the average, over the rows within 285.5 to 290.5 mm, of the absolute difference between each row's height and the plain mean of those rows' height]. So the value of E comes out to 14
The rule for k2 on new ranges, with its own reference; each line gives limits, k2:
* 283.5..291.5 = -0.65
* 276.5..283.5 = -0.62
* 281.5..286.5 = -0.55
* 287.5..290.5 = -0.10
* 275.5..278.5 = -0.15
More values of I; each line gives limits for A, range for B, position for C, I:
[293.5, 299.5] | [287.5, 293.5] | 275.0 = 3.7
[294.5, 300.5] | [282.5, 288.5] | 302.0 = 3.1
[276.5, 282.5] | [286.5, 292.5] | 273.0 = 3.3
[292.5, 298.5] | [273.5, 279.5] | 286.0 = 3.4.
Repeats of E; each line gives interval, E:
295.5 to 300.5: 41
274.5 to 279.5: 42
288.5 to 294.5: 47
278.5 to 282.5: 7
